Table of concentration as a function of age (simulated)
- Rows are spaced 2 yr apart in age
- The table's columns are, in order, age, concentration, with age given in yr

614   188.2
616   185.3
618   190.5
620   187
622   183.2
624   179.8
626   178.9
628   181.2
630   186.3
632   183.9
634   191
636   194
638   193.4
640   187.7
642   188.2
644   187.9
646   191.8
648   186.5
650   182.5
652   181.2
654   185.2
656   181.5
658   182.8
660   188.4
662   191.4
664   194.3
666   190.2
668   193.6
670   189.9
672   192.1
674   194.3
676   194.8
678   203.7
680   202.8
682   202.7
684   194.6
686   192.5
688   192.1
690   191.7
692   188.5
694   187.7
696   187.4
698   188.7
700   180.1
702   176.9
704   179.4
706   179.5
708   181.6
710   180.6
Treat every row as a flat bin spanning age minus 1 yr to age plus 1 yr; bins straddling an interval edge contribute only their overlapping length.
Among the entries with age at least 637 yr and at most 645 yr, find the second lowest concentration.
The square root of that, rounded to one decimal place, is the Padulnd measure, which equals 13.7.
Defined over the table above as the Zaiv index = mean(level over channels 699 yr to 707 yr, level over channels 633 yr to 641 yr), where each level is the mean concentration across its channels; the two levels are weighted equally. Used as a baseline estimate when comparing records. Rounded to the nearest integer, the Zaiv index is 185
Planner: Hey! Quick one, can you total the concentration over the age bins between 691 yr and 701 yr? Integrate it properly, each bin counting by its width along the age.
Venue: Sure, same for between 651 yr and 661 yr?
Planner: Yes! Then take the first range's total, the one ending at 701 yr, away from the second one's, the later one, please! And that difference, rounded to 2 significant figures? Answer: -27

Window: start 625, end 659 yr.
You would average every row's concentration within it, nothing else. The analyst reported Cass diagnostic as 186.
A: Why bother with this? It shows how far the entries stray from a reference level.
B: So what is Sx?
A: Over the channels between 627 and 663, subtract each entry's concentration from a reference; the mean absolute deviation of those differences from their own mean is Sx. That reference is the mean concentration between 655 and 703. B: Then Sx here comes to 3.5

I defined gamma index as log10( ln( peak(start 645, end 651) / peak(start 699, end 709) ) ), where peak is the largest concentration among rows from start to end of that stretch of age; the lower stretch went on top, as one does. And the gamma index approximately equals -1.3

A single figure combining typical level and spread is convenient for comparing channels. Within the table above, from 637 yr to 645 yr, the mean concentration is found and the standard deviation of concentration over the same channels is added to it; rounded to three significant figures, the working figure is 192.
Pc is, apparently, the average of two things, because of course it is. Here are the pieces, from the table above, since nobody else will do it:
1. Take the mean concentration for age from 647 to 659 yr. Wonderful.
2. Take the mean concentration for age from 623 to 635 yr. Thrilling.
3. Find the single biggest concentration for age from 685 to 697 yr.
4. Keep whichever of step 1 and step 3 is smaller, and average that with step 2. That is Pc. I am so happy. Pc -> 183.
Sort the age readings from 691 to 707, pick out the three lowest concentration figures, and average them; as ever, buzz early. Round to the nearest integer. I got 179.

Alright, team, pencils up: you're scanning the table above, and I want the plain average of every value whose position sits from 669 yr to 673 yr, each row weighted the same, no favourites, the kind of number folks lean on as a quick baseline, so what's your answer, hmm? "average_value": 191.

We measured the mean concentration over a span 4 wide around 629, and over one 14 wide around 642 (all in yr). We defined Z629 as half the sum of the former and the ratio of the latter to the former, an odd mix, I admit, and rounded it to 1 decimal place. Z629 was 92.4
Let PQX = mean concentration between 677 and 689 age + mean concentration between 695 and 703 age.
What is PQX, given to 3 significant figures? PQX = 381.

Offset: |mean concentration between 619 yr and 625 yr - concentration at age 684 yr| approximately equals 11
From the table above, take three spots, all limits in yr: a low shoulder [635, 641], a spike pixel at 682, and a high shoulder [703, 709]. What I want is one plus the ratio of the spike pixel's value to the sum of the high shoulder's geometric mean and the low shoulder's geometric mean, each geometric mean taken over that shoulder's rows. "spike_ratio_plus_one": 1.55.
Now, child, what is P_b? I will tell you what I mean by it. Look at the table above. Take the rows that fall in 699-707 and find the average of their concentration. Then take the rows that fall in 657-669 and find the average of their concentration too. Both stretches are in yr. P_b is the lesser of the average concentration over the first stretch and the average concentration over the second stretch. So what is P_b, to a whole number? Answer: 179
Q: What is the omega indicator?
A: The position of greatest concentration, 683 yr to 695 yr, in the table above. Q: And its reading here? 684 yr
